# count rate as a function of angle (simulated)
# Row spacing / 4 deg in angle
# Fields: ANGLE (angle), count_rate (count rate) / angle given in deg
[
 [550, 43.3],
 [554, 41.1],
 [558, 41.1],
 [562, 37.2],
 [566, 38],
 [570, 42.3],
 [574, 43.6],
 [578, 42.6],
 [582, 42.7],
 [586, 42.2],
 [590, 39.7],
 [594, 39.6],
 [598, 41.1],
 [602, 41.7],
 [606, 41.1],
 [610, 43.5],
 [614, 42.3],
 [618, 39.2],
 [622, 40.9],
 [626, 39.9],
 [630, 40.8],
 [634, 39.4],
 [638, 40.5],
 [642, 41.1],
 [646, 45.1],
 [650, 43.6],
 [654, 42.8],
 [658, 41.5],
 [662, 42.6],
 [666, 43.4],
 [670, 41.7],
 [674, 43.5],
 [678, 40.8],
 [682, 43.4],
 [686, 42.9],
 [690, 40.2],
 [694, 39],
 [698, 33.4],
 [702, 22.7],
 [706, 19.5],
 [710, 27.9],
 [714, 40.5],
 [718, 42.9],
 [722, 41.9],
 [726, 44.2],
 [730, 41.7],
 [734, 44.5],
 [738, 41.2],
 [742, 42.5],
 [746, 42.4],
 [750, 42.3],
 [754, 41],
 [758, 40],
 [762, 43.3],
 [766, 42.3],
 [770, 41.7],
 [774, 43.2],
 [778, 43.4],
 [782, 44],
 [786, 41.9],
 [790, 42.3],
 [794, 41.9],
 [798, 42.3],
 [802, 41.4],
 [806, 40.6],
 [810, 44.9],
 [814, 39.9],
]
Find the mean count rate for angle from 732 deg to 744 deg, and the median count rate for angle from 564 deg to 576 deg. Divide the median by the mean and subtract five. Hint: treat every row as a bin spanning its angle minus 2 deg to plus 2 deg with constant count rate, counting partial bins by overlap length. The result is -4.01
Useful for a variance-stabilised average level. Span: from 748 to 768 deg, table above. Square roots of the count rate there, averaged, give 6.46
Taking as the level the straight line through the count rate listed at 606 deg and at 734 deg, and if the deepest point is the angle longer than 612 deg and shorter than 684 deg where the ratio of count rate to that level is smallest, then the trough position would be 634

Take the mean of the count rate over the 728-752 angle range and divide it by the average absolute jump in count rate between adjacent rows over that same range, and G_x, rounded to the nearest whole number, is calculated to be 28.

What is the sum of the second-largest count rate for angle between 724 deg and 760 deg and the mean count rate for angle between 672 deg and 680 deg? 86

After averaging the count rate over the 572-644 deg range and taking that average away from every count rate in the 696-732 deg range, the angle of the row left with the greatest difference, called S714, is 726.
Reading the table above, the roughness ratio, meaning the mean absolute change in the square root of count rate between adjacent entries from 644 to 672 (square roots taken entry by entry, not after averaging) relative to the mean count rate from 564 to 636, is 0.0022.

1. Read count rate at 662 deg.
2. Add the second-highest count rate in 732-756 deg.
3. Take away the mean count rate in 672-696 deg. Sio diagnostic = 43.5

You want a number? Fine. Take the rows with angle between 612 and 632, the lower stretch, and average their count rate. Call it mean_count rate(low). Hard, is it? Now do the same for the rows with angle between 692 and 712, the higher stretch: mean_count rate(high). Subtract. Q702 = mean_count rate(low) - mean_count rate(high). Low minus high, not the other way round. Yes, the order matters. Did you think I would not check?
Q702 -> 12.1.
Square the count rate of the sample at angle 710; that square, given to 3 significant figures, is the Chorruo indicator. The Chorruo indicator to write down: 778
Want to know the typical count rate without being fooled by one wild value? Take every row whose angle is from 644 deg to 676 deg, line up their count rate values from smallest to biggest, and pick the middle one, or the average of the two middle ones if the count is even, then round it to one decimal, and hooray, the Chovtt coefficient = 43.1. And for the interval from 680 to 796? 41.9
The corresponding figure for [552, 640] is 41.1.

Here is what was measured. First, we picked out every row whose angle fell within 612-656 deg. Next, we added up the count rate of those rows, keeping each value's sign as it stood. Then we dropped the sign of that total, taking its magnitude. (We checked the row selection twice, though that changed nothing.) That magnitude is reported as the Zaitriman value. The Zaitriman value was 456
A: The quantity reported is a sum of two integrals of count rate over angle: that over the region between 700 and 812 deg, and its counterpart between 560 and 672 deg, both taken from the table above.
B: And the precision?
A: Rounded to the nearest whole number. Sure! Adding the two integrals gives 9154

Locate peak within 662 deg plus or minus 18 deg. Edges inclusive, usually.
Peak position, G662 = 646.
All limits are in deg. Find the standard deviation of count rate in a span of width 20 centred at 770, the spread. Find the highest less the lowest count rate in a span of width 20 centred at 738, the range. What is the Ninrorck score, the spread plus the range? 4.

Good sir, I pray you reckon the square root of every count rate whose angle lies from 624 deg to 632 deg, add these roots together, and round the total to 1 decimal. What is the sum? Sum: 12.7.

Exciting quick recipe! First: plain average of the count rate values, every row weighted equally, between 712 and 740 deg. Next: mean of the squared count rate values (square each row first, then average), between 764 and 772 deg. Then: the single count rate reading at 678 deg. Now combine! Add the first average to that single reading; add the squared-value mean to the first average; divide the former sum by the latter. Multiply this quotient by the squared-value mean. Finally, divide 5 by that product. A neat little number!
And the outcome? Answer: 0.0615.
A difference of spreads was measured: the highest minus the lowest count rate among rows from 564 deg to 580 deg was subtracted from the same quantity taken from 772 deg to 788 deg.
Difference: -3.5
